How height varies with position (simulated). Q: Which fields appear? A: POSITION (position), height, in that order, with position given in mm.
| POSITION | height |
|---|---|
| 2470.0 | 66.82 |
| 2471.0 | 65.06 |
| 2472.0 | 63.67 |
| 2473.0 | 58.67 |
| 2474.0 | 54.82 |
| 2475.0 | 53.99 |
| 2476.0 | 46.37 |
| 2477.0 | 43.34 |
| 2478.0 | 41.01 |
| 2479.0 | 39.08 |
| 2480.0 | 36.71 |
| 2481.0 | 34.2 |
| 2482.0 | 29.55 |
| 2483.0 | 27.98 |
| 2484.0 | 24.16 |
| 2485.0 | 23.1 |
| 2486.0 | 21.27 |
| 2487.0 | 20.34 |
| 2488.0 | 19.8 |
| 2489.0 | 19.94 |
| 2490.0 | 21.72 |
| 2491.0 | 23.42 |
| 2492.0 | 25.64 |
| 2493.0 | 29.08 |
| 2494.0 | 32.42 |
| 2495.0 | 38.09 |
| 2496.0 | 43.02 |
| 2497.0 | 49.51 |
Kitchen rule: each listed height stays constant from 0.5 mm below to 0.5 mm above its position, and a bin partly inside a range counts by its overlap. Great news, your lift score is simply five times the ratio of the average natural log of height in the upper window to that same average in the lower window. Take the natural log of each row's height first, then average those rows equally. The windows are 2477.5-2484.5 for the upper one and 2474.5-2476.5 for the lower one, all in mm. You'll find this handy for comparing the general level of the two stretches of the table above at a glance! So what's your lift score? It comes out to 4.46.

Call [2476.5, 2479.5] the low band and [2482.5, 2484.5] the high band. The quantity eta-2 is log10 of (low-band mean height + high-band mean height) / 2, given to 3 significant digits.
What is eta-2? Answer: 1.53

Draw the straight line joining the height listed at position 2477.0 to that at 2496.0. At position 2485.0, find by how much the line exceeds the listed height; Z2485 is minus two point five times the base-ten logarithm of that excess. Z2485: -3.3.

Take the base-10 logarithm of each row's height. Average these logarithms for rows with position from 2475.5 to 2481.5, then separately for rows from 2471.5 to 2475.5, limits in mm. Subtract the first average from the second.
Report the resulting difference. 0.16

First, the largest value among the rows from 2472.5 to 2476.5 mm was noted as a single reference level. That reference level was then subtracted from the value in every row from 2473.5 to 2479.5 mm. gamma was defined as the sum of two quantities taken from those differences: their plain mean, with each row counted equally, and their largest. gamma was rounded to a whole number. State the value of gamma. -16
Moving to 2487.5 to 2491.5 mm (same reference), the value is -73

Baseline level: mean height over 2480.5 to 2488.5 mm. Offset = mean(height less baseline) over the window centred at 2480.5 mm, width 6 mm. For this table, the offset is 10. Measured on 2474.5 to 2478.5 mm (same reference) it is 21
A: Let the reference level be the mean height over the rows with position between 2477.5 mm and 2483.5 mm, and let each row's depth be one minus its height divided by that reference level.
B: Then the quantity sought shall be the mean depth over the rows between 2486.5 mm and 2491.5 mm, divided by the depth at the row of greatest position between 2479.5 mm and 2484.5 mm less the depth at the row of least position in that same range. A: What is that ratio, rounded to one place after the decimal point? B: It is 1.1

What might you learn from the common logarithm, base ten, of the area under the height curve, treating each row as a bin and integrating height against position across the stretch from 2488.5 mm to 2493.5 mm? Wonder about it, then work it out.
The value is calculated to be 2.08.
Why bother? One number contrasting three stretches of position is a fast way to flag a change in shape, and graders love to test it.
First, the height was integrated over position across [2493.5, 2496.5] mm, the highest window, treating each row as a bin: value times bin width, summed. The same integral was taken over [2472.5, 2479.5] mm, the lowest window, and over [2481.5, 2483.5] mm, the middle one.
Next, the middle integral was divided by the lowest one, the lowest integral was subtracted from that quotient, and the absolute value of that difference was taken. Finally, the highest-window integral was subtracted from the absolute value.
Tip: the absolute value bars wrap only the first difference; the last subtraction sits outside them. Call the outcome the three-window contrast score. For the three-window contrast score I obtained 224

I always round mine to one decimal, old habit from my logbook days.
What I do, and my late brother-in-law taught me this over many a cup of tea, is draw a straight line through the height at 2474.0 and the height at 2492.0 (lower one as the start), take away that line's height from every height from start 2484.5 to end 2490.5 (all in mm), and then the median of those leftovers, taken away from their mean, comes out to 1.0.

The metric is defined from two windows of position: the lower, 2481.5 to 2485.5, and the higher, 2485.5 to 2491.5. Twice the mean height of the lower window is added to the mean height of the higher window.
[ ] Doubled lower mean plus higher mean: 73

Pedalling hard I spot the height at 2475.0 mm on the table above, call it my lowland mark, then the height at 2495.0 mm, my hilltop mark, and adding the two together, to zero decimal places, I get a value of 92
